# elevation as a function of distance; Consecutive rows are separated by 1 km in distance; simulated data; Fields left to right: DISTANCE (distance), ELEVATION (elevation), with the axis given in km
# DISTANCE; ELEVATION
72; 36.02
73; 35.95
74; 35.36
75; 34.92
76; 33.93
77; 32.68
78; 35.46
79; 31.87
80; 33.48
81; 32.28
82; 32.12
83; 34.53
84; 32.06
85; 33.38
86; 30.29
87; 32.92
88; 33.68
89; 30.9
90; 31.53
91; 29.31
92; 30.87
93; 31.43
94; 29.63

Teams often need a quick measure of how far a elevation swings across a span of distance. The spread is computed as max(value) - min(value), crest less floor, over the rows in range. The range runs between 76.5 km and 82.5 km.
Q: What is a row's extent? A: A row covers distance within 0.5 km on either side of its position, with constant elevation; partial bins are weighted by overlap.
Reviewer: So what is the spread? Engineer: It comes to 3.6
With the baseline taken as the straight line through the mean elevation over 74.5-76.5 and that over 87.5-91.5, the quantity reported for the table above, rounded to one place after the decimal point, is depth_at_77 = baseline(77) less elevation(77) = 1.4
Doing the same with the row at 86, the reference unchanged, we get 1.8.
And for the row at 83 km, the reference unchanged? -1.7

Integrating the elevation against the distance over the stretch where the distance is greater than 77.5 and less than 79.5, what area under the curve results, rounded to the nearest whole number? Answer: 67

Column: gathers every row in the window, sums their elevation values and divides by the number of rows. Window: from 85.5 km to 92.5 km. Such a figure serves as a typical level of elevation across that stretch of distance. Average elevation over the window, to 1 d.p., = 31.4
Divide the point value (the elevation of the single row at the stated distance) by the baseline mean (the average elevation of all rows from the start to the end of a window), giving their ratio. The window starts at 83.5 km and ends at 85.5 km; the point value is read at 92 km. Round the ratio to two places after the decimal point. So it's 0.94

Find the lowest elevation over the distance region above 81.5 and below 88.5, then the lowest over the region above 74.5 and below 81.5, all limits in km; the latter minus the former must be 1.6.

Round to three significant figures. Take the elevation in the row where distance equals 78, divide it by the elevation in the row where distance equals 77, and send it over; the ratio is 1.09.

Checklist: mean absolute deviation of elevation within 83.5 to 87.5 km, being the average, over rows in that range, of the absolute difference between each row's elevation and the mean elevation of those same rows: 0.99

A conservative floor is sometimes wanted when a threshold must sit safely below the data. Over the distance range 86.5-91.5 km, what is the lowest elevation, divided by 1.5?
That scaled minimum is 19.5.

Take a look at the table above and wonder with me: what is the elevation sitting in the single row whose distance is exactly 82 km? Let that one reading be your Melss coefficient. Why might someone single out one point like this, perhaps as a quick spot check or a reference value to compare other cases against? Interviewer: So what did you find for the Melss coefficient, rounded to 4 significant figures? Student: 32.12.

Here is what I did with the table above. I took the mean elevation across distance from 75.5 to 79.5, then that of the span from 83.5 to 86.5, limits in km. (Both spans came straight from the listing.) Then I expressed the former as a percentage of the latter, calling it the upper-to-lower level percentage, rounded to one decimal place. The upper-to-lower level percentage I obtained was 104.9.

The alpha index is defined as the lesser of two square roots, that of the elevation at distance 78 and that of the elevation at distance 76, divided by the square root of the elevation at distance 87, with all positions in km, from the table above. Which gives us 1.02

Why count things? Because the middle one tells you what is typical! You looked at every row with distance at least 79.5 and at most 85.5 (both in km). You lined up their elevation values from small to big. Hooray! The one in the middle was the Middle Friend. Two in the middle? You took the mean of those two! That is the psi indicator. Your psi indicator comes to 32.8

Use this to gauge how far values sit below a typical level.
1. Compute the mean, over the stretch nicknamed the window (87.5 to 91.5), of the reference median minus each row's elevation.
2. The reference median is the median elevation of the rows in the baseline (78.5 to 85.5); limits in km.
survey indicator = 0.9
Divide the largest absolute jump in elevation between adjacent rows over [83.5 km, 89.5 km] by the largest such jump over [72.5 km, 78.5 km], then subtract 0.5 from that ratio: 0.61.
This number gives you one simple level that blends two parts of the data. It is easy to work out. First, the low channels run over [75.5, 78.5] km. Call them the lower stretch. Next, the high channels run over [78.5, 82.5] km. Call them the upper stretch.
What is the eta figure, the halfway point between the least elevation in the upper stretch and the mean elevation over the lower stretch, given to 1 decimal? 32.9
